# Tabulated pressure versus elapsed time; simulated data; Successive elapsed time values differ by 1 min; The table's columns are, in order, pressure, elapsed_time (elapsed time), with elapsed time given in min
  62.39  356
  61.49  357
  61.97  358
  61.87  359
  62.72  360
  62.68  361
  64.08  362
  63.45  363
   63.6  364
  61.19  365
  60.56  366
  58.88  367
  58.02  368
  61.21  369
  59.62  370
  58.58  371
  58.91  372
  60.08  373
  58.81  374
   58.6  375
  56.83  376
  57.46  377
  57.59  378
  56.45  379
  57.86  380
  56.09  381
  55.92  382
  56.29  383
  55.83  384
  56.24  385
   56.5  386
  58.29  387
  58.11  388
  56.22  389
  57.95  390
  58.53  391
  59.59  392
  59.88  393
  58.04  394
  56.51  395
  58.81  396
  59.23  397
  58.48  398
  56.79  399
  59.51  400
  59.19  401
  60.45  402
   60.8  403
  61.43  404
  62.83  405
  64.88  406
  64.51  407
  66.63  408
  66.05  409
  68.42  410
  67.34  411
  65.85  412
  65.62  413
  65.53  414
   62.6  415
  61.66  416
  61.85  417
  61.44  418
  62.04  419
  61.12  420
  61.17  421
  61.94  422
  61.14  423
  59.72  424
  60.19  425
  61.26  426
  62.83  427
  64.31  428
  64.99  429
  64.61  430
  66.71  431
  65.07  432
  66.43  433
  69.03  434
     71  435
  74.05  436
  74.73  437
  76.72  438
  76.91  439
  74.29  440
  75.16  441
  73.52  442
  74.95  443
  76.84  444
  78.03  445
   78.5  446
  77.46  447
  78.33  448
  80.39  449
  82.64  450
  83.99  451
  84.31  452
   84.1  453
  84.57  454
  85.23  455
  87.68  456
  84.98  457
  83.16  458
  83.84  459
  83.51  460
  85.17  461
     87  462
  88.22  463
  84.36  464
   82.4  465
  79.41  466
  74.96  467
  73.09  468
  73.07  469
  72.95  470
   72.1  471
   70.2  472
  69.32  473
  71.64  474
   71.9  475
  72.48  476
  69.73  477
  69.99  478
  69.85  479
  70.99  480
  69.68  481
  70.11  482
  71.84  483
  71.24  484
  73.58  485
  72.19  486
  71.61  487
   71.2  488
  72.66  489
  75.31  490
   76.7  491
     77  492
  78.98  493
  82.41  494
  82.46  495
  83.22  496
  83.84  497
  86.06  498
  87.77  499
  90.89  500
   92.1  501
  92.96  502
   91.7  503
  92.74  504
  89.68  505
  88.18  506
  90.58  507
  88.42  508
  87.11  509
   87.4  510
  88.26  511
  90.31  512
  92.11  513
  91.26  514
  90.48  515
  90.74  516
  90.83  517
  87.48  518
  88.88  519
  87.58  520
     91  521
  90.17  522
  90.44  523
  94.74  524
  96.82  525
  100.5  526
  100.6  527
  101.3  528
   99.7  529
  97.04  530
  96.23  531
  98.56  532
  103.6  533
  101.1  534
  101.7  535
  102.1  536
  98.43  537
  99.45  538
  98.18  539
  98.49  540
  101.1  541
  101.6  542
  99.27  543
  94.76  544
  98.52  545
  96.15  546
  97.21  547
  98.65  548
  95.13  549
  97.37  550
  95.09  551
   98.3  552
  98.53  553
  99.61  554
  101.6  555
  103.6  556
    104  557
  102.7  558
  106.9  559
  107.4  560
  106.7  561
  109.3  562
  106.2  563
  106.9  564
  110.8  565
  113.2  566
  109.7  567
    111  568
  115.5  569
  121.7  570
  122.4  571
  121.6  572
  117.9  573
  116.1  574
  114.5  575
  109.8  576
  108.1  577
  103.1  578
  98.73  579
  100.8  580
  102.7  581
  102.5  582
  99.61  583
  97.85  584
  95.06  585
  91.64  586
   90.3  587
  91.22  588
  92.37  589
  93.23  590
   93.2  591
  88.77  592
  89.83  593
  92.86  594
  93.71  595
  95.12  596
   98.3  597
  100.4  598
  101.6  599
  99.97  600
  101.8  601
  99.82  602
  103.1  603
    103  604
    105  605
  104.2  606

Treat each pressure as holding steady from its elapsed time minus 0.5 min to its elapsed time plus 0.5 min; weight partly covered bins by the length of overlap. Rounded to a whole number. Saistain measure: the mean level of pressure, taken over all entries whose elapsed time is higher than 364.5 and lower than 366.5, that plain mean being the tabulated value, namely 61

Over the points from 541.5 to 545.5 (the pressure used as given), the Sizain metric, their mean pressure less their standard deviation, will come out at 96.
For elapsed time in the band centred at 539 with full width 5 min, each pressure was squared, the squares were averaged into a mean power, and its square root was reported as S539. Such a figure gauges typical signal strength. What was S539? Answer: 99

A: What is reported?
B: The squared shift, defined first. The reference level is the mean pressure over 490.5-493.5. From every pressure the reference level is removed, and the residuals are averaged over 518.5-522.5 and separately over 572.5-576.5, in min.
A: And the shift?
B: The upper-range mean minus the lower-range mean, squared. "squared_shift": 633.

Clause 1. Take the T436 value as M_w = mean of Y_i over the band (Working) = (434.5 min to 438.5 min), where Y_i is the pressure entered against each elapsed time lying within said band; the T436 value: 74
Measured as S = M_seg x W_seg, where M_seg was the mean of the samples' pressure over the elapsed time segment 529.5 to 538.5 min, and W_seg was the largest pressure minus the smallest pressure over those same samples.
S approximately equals 736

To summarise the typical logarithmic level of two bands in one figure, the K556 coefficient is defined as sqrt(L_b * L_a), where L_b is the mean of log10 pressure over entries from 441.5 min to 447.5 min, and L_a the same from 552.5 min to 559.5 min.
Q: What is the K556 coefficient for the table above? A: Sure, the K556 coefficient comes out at 1.95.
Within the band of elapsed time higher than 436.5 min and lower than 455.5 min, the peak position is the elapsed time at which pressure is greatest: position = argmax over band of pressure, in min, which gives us 455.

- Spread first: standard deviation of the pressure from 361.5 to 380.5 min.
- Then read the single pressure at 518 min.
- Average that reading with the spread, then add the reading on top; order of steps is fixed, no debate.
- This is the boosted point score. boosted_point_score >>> 132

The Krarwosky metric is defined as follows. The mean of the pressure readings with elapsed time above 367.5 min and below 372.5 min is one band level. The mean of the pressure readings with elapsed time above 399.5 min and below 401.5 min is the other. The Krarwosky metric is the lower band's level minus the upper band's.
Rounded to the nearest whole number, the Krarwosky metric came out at 0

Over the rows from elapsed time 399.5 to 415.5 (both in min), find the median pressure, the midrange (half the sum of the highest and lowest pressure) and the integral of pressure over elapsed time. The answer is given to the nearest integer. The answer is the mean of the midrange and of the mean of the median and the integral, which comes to 303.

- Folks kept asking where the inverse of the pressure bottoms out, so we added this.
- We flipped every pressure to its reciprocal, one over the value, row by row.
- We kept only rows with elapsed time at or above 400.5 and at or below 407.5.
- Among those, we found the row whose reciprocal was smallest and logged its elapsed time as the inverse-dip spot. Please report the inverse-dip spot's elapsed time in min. 406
